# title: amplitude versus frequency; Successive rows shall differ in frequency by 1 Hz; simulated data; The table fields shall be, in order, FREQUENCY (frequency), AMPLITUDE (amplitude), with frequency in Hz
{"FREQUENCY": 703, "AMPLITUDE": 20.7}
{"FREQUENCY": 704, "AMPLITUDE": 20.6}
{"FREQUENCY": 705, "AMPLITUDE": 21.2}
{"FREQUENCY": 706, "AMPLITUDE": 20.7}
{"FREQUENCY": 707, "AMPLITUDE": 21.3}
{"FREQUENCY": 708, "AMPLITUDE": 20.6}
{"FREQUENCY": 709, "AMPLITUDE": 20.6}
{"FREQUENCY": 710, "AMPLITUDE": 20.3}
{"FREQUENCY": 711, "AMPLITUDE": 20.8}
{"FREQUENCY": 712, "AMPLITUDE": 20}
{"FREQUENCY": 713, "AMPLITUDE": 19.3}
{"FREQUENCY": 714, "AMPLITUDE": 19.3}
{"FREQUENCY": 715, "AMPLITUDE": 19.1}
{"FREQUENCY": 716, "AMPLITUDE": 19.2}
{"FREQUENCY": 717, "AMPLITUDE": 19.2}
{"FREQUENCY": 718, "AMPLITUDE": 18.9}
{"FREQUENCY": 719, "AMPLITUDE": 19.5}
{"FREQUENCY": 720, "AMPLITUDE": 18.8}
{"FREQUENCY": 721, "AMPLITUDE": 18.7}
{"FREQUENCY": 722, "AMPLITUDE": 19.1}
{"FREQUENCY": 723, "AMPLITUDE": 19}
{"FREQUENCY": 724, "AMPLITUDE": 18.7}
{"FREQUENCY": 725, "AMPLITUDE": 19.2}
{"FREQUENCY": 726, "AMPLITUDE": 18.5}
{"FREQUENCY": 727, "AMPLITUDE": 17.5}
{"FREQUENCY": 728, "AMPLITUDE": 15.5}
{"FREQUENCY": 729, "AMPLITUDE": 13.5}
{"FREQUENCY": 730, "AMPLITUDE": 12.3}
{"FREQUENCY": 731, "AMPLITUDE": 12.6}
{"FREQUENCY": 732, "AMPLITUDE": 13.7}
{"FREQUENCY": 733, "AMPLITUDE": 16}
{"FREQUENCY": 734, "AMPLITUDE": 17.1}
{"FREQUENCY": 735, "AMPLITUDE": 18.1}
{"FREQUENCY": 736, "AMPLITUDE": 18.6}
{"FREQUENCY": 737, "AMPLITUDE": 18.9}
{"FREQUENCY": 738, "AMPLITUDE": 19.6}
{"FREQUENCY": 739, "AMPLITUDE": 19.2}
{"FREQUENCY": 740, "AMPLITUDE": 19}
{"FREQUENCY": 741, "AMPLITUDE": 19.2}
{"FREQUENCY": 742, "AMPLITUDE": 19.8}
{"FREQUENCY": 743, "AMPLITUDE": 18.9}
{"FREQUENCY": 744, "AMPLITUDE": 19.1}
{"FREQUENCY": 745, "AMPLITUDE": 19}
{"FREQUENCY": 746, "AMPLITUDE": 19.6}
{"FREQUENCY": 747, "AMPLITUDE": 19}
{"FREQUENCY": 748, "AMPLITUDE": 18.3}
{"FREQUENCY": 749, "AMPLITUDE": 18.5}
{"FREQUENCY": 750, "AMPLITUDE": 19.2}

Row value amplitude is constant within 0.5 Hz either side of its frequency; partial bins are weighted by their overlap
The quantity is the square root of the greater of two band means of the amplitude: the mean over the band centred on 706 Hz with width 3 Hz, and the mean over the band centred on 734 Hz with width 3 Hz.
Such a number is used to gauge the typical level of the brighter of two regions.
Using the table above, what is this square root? 4.59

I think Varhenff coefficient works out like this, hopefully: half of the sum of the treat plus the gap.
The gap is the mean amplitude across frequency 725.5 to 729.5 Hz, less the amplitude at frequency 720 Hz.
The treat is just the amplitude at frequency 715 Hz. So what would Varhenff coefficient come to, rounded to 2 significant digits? 8.3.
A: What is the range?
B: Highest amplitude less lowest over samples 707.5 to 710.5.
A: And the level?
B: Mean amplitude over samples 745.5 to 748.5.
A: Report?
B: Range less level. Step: -18.7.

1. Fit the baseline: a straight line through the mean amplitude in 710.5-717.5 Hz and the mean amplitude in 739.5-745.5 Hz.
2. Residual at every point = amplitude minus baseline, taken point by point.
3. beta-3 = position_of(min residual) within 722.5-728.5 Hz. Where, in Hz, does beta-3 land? 728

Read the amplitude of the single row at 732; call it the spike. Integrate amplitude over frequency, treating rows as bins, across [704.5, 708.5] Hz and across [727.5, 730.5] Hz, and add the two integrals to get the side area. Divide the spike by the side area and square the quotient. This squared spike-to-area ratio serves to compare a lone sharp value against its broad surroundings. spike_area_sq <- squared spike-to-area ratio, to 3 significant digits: 0.0120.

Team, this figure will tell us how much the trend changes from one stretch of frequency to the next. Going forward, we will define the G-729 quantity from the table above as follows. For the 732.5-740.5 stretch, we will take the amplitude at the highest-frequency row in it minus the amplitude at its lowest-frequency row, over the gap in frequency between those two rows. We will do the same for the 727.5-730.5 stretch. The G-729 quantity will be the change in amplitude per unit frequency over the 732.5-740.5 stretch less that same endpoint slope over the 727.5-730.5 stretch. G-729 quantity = 2.0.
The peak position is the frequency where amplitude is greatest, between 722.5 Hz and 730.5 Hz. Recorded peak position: 725 Hz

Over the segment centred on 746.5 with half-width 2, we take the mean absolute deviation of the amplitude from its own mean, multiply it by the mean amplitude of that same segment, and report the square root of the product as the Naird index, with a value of 2.5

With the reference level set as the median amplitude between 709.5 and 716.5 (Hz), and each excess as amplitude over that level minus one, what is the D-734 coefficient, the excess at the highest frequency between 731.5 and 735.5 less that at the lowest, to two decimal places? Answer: 0.23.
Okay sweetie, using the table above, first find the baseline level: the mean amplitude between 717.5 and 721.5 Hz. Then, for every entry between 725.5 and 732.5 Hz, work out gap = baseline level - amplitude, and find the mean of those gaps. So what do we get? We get 4.2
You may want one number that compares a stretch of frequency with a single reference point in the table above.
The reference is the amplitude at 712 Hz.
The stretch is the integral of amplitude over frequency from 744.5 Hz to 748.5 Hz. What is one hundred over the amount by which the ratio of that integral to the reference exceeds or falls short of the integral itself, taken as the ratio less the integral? -1.387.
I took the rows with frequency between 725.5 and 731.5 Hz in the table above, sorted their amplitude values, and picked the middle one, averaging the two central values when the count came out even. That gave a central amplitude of 14.5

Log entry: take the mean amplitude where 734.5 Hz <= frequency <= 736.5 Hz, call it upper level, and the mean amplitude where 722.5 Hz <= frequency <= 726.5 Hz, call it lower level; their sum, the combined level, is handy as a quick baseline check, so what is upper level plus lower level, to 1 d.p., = 37.2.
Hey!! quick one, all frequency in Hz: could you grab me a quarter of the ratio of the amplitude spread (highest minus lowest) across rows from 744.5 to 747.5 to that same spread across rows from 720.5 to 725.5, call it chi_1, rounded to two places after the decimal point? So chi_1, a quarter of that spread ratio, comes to 0.30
